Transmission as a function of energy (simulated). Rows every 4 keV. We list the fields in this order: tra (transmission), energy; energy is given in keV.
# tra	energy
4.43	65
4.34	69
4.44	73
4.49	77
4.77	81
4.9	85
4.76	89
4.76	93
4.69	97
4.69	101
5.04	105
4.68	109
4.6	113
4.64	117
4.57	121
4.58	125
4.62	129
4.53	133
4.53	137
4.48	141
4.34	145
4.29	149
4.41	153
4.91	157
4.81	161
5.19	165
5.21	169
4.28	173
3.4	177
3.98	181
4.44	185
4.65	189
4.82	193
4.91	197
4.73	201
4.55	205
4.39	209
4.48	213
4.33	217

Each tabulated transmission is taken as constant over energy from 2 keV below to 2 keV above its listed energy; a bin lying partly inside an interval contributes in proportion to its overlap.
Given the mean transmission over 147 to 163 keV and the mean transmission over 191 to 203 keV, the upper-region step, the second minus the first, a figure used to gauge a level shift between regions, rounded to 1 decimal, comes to 0.2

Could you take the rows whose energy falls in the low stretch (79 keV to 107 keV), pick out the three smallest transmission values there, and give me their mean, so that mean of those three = 4.71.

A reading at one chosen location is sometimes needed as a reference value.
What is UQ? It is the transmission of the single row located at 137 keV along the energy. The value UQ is 4.53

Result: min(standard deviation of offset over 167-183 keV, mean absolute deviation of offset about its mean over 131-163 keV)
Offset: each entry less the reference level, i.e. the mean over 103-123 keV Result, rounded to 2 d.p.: 0.16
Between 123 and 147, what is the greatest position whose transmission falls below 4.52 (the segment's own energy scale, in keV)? 145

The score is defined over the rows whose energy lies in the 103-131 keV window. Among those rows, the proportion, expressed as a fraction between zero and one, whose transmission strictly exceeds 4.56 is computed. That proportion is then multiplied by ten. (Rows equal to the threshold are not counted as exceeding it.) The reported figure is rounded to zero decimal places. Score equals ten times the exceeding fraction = 10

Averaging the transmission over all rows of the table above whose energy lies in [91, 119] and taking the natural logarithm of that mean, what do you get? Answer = 1.554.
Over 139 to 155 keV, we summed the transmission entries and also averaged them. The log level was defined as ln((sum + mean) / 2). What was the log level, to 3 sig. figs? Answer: 2.39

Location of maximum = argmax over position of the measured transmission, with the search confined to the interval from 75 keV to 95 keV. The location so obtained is 85 keV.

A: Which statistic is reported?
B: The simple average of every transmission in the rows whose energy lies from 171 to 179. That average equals 3.84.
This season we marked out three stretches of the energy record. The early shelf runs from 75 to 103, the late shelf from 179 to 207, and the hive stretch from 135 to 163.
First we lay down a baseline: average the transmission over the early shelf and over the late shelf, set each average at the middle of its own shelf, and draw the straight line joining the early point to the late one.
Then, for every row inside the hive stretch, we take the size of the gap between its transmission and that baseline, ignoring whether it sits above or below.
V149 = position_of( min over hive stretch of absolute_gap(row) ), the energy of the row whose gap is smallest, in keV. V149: 137 keV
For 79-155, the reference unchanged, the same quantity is 109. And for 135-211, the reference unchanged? 205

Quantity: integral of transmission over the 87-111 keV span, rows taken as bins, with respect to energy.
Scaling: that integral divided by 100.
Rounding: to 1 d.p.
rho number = 1.1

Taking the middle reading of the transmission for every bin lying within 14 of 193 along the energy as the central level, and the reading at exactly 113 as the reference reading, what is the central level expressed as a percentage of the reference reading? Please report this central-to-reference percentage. 101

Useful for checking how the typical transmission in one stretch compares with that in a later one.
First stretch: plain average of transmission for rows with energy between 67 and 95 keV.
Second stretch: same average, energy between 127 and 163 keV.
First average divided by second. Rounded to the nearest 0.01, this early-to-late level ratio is 1.02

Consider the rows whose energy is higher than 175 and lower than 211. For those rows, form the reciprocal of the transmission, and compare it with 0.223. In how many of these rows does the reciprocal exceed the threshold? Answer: 4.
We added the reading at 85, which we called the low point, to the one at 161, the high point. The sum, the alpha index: 9.7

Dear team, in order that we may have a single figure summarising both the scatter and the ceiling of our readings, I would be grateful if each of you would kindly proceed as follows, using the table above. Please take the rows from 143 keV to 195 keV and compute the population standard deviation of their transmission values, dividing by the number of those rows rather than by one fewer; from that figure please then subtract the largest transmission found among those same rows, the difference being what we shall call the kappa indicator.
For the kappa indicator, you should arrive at -4.73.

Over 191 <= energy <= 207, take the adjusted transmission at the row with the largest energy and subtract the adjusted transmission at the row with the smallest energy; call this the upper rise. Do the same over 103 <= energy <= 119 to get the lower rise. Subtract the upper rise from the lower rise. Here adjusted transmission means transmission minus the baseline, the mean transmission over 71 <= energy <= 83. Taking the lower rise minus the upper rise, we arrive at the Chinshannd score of -0.13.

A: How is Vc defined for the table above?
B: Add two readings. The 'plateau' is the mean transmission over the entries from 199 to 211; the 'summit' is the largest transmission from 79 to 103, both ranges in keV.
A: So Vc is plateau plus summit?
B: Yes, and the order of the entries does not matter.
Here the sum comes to 9.46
